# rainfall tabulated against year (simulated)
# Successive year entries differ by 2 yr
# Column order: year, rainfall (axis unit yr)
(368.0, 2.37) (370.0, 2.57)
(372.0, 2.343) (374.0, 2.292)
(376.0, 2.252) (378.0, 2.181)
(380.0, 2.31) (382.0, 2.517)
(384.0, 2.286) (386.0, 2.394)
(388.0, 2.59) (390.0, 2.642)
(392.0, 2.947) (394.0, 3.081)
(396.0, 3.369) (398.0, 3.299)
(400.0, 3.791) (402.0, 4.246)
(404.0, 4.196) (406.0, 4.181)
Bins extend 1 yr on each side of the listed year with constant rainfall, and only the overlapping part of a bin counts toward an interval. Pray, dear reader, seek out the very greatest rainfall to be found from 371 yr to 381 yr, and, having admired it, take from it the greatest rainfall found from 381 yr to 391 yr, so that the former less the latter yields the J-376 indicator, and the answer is -0.3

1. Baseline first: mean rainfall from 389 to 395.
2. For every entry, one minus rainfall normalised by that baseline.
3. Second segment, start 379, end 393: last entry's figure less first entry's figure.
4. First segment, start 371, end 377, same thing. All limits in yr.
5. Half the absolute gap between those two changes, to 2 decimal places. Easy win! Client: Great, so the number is 0.13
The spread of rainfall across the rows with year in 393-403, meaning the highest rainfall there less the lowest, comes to 1.2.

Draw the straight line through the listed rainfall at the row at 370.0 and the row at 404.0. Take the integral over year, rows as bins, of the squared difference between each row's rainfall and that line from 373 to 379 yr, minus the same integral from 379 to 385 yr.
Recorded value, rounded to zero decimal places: -1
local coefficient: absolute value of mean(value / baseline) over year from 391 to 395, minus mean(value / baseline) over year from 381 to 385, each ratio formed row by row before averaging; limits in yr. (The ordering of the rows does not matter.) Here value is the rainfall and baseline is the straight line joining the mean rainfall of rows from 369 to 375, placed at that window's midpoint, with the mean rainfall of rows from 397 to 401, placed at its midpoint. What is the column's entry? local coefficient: 0.08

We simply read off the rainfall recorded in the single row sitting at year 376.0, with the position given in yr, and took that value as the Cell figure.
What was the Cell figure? 2.252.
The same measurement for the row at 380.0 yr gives 2.31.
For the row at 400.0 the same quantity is 3.791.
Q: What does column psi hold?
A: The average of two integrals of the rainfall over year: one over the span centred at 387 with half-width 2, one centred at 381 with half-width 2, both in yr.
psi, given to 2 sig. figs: 9.8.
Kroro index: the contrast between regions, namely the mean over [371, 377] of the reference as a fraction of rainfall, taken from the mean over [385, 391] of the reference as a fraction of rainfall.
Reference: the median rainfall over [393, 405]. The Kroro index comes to -0.15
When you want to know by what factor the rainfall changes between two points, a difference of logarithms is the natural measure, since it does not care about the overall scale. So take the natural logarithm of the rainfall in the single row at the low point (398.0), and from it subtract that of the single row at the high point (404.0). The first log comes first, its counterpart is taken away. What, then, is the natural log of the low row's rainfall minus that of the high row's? -0.24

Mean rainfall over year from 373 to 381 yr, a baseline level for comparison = 2.26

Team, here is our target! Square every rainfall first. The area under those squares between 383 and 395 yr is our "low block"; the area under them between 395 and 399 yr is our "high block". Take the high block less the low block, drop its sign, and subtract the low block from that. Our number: -44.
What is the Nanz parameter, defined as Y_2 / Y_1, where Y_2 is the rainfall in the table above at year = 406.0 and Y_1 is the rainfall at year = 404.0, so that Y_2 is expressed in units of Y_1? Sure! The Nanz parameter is 1.00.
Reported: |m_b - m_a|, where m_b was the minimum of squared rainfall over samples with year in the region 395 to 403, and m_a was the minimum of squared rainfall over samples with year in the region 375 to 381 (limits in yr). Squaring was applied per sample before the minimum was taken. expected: 6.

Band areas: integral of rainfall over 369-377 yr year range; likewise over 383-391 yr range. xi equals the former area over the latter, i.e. 0.95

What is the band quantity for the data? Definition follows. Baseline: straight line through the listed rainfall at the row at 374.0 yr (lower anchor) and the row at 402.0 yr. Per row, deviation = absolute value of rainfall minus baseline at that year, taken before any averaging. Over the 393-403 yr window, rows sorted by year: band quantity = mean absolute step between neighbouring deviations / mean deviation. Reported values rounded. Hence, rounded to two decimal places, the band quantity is 0.63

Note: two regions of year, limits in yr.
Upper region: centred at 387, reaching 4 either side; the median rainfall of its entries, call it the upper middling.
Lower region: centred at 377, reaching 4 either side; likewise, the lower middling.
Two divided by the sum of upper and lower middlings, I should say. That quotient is 0.420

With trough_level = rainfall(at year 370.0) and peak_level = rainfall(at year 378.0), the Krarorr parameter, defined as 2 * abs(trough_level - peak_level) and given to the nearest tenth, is 0.8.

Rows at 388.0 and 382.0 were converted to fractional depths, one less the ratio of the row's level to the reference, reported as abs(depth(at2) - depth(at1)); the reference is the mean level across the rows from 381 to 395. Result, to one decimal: 0.0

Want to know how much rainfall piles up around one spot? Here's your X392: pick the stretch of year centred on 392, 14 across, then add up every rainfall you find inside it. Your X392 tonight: 20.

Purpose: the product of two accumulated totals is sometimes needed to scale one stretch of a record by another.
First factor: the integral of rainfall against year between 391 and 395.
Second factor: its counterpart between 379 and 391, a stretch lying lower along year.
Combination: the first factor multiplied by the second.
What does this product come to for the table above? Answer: 355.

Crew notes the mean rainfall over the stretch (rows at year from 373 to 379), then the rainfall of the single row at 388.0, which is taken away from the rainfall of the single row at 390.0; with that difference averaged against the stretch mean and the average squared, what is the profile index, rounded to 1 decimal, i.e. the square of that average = 1.3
